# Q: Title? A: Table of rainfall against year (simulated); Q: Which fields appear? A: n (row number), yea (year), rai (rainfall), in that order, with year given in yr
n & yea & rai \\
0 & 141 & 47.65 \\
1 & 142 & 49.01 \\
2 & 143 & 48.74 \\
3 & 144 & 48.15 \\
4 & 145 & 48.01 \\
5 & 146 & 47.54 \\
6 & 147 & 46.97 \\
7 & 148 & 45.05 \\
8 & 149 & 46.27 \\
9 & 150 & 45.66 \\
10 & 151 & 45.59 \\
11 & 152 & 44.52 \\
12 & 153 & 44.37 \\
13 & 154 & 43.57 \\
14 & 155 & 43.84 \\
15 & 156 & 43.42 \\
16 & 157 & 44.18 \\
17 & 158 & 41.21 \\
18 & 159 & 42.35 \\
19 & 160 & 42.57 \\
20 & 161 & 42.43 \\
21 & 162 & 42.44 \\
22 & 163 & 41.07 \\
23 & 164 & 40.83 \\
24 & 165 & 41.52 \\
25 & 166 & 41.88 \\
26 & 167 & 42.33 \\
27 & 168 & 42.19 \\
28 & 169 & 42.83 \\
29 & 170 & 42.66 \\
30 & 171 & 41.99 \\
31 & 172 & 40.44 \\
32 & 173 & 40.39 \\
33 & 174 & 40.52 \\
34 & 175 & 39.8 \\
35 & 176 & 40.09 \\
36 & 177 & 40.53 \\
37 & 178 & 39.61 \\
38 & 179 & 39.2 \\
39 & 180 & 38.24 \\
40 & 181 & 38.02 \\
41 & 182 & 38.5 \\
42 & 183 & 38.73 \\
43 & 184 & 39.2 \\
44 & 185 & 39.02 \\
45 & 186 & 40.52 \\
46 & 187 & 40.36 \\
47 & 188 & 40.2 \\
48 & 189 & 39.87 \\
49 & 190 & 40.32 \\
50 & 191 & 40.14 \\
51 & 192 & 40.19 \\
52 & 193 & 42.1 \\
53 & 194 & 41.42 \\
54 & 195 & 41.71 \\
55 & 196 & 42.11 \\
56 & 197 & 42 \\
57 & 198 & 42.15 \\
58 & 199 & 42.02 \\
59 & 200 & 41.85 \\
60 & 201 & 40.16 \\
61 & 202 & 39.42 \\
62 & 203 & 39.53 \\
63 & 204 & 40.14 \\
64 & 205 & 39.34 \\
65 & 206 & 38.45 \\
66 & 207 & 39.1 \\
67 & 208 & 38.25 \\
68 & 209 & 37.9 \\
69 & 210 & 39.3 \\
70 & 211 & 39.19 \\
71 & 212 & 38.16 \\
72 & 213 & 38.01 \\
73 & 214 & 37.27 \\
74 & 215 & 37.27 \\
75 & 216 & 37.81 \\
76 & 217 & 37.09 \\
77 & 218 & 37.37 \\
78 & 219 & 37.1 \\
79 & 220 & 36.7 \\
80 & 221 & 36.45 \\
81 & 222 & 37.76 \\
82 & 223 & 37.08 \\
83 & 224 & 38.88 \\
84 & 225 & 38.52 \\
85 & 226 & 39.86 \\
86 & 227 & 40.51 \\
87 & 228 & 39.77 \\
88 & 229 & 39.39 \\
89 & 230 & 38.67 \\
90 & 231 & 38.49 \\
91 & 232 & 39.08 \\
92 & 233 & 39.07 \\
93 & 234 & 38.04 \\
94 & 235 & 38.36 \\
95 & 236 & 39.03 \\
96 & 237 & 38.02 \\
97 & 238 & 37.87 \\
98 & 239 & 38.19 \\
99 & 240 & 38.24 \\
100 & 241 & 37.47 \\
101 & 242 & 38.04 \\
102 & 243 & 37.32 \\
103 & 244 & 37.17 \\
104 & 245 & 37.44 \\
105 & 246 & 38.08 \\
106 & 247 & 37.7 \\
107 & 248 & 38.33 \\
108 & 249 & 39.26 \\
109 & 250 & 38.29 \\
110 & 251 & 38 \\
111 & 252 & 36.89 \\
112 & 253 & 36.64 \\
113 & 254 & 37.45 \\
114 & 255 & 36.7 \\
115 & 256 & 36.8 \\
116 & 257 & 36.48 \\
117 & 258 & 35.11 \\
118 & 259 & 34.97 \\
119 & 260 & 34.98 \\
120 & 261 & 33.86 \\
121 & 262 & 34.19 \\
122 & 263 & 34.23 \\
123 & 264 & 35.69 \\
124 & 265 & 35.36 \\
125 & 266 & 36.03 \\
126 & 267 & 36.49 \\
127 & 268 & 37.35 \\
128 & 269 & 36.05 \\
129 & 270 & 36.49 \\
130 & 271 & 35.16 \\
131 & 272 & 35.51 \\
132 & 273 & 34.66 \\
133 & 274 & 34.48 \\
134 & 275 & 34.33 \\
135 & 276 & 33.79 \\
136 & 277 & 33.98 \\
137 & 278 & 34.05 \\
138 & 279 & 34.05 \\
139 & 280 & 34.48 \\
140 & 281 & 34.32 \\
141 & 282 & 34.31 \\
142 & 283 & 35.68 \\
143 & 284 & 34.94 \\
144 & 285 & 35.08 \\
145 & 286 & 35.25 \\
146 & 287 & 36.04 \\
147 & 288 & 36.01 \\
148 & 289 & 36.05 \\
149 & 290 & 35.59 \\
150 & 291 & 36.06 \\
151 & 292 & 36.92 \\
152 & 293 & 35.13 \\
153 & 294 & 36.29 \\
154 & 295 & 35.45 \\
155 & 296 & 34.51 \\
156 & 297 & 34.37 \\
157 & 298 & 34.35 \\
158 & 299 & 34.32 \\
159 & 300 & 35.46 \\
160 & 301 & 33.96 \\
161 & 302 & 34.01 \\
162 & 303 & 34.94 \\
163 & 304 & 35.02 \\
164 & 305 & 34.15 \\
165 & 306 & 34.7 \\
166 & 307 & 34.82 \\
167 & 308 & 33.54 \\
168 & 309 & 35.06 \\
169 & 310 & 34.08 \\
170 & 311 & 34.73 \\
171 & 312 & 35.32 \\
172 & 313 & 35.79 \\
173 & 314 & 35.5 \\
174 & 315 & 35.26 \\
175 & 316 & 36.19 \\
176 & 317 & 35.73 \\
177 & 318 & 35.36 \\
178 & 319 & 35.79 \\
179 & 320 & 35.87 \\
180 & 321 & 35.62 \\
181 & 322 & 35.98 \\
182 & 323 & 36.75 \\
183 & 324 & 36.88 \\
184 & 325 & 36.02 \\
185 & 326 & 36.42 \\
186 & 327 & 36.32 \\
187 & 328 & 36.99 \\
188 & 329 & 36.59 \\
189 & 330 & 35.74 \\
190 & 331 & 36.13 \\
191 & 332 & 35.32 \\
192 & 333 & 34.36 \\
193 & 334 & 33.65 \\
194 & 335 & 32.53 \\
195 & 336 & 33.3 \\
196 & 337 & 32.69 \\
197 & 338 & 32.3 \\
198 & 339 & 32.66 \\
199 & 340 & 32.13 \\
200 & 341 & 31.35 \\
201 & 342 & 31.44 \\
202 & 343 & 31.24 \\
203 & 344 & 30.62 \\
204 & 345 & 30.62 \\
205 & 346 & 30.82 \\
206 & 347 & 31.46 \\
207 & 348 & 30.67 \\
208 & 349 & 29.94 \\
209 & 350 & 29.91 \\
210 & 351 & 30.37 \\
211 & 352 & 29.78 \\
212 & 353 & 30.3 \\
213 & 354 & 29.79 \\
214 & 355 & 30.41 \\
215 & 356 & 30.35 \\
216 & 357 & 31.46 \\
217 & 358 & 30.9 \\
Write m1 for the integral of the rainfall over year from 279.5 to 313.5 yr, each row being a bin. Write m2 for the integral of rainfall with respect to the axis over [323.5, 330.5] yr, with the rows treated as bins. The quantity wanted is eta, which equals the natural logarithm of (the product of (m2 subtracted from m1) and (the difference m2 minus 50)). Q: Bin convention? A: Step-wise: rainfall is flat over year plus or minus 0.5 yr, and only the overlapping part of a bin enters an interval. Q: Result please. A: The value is 12.2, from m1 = 1191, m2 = 255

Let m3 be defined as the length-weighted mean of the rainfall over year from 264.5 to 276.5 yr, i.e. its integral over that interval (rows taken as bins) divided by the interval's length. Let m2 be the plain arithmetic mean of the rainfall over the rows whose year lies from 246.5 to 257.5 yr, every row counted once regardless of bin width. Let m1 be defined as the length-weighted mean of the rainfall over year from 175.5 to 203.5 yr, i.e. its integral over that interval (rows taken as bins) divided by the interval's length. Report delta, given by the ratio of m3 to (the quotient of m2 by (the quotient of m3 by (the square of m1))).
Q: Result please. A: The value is 0.0207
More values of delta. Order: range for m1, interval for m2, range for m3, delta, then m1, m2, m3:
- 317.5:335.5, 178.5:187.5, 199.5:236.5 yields 0.0299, 36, 39.1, 38.6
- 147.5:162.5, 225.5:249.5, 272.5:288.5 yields 0.0163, 44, 38.5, 34.7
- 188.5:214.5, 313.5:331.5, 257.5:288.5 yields 0.0213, 40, 36.1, 35.1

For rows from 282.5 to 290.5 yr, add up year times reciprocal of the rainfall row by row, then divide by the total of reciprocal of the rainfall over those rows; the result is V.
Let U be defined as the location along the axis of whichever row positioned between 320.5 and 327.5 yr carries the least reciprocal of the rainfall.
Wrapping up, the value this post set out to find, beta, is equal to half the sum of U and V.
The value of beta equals 305.2 yr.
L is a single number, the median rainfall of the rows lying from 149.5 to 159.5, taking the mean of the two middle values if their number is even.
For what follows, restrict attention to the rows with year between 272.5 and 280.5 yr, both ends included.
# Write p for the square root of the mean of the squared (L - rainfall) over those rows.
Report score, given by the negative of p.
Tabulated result -9.8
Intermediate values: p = 9.8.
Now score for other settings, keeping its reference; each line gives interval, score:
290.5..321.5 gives -8.9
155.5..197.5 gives -3.4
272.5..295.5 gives -9.0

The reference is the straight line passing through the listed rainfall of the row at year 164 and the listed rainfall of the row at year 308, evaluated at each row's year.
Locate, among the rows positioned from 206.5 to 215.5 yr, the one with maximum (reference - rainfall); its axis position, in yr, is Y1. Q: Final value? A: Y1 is 214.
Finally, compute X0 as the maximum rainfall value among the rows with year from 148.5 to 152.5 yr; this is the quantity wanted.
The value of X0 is 46.27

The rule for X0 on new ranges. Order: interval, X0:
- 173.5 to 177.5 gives 40.53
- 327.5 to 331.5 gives 36.99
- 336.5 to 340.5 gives 32.69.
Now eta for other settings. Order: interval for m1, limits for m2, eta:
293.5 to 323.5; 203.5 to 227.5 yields 11.7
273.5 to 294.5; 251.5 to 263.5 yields 11.7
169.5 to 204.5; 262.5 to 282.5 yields 13.0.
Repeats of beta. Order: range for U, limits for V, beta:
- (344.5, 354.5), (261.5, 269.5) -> 306.2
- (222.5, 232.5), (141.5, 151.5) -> 186.8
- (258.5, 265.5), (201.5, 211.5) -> 235.3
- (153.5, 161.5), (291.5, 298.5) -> 226.0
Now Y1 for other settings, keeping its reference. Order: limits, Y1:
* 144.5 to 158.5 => 158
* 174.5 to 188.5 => 181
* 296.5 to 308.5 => 308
